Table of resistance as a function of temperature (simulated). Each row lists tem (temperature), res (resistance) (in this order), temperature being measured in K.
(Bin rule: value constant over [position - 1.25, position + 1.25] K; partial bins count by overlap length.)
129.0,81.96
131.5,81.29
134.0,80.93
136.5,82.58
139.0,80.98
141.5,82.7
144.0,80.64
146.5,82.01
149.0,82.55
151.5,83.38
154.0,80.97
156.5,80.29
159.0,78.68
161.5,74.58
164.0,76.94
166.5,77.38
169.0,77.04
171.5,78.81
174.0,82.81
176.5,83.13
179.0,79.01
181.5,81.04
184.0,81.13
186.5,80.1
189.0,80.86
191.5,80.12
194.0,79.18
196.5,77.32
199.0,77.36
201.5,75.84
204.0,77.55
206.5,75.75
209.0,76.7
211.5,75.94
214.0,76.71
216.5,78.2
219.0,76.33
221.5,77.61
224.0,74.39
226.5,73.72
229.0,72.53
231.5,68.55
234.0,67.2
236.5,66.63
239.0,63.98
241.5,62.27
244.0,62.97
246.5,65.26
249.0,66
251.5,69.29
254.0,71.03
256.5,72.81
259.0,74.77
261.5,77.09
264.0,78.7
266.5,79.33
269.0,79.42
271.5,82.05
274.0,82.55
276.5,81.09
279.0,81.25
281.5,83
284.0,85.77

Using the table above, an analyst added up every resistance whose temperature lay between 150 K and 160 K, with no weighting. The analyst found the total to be 323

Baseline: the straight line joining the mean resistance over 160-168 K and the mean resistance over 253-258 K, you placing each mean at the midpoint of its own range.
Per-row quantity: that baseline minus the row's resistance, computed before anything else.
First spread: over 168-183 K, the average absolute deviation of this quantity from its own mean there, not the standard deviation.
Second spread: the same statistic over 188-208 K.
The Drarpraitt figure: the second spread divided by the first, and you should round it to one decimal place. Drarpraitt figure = 0.6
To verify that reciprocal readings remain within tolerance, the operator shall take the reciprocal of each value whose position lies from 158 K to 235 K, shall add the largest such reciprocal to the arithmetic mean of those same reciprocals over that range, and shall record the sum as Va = 0.0279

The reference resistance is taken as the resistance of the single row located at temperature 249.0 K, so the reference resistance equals 66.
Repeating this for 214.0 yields 76.71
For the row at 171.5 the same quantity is 78.81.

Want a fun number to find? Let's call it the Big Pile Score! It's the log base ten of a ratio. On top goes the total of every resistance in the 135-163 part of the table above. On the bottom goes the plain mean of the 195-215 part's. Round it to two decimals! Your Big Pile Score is 1.06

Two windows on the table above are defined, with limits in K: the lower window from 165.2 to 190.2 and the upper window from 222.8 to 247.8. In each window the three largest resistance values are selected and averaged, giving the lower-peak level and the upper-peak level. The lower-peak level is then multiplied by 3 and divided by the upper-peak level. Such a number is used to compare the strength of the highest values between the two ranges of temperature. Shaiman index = 3.36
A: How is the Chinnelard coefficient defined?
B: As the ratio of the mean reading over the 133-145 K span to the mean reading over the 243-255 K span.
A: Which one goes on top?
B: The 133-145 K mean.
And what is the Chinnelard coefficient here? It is 1.22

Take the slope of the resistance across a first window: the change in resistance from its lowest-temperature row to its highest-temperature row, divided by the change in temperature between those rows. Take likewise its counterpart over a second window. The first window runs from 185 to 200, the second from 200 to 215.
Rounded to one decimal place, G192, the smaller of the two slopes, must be -0.2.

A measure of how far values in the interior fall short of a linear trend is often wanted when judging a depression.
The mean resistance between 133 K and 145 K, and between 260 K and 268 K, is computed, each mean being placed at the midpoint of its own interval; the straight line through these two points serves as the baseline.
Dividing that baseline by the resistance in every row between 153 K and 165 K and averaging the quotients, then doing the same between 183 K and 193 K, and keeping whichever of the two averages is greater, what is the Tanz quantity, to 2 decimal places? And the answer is 1.04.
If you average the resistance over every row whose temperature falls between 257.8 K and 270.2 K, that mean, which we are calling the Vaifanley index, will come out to 78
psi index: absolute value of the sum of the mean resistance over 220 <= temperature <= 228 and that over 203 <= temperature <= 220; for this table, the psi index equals 152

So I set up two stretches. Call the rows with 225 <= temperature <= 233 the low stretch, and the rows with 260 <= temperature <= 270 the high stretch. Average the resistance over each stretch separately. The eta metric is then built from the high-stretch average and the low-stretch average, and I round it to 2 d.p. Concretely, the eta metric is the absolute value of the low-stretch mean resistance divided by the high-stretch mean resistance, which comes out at 0.91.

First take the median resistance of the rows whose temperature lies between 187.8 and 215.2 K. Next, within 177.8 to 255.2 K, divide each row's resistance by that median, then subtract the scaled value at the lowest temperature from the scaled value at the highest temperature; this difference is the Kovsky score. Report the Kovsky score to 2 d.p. -0.10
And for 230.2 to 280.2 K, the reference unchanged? 0.16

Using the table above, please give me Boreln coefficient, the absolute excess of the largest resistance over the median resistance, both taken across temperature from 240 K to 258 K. 6.8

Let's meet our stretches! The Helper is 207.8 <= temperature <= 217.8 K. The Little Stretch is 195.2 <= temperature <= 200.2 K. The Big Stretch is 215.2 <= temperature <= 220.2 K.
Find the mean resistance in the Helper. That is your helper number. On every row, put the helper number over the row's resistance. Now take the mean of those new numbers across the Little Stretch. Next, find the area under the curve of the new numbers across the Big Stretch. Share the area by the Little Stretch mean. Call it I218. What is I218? 5.01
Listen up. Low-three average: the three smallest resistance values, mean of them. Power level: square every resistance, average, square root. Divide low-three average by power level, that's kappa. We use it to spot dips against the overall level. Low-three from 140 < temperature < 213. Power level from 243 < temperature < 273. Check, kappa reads 1.03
